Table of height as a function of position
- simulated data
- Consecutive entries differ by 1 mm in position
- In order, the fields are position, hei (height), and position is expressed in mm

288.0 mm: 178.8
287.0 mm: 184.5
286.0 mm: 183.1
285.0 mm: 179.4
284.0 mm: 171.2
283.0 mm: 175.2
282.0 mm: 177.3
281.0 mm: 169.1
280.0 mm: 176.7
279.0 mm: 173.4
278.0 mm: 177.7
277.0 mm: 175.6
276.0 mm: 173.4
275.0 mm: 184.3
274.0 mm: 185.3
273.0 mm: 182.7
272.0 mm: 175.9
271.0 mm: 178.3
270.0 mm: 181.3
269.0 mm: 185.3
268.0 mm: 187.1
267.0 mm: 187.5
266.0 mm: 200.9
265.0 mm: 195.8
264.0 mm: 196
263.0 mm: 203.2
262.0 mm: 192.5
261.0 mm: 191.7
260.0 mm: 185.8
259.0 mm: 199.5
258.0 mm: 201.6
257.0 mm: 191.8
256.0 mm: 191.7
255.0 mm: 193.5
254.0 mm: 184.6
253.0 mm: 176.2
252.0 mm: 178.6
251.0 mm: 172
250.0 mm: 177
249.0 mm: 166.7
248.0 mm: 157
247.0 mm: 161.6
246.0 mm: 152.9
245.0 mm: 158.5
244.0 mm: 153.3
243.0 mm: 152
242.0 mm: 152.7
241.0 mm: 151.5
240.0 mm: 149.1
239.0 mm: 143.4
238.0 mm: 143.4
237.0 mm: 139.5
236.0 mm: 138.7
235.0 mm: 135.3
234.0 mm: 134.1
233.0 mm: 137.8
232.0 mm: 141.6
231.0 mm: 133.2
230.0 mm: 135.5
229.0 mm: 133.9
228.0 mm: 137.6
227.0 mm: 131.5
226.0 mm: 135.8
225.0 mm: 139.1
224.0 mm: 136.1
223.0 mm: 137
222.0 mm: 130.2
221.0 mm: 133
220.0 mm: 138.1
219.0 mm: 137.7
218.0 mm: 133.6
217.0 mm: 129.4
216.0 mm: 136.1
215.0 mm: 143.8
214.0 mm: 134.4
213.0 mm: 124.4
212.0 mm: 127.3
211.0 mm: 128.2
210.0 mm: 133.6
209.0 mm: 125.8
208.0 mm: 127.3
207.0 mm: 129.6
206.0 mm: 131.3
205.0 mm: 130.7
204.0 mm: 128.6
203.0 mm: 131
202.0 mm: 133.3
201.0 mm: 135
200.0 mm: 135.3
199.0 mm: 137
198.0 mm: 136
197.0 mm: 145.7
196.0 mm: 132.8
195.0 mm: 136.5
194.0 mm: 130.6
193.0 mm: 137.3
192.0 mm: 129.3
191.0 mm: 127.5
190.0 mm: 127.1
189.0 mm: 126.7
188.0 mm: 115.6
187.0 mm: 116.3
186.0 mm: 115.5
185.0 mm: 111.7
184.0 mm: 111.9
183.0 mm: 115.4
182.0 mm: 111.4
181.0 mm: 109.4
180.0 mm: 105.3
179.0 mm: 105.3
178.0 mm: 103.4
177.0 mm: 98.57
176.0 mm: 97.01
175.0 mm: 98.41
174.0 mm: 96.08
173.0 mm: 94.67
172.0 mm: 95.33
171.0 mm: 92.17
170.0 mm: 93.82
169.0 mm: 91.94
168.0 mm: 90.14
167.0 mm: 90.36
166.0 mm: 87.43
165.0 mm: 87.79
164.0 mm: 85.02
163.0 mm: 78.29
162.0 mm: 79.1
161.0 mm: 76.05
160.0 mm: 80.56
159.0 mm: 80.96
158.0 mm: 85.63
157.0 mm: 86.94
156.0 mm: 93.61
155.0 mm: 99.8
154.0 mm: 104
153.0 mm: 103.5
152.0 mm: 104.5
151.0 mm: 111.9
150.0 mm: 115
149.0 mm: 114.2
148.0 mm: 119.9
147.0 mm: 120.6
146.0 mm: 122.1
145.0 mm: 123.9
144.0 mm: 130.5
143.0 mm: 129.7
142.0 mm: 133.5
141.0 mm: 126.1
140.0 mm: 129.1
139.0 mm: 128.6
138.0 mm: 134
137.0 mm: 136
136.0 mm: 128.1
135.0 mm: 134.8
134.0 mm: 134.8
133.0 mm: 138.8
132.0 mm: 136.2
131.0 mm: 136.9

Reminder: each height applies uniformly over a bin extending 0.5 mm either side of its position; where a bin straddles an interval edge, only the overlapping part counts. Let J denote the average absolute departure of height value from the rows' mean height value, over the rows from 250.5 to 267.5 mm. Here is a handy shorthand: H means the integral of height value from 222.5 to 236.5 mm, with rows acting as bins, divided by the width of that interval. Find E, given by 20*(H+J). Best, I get 2865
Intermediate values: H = 136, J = 7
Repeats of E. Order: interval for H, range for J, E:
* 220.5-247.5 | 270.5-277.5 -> 2917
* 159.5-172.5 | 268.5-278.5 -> 1811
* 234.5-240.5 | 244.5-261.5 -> 3088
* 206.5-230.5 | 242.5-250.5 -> 2794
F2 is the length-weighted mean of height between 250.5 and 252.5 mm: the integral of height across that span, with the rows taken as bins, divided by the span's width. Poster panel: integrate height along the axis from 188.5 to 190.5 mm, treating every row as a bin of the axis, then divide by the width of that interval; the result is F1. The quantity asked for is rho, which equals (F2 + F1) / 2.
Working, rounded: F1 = 127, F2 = 175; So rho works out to 151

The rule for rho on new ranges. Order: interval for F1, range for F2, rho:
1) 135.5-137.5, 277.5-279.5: 154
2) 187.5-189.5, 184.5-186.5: 117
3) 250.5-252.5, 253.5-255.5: 182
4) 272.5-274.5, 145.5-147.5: 153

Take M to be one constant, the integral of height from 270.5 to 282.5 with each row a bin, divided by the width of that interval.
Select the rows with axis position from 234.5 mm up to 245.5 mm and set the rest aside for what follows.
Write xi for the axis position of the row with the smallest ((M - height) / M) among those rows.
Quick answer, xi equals 245.0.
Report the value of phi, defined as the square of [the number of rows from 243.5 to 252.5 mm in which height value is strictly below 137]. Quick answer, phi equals 0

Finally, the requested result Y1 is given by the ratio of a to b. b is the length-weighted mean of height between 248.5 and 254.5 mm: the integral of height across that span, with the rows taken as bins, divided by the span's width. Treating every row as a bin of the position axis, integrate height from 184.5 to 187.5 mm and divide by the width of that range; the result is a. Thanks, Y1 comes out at 0.7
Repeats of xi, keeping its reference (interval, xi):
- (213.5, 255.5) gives 255.0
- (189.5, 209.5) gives 197.0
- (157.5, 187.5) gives 187.0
